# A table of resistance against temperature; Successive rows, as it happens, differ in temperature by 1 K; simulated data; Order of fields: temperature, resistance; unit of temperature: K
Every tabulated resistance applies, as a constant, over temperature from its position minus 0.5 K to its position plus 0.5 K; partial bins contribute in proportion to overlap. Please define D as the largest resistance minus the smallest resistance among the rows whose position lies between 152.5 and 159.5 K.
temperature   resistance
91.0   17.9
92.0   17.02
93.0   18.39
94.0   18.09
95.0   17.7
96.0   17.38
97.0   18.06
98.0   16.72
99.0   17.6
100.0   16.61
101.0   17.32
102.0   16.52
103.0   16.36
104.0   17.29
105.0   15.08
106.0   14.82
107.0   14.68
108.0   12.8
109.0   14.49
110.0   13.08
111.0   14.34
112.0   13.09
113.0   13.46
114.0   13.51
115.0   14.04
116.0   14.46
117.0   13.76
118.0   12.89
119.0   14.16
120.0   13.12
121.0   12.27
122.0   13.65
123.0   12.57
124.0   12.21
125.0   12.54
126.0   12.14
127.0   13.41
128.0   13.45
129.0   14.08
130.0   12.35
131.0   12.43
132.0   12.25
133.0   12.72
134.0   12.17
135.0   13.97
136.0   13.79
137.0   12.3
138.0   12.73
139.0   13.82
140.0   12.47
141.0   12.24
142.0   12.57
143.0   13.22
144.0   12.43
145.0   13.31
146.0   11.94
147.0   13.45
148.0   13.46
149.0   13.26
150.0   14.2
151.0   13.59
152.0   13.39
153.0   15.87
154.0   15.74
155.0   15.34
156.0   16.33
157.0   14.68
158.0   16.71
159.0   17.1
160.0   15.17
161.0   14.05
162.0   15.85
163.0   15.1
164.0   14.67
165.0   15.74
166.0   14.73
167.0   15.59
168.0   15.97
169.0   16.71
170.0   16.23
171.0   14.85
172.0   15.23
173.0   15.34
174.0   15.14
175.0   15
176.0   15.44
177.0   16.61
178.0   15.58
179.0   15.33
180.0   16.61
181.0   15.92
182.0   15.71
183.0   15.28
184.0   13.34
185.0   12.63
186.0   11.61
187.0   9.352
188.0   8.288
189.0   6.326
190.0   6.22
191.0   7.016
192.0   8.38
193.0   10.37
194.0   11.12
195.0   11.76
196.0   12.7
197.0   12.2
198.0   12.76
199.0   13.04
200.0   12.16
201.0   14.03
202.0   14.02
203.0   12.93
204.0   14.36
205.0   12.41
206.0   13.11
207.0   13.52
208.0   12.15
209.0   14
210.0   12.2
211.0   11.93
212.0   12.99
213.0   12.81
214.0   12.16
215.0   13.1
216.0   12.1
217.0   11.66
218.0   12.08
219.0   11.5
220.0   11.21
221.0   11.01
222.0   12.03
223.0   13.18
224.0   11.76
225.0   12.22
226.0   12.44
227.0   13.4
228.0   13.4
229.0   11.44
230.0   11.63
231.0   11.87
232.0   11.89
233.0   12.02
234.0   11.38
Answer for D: 2.4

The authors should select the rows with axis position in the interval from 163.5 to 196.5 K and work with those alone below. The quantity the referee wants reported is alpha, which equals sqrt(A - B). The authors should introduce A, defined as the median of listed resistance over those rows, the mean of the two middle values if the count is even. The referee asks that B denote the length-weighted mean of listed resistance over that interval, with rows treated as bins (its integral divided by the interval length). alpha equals 1.28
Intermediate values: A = 15.0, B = 13.4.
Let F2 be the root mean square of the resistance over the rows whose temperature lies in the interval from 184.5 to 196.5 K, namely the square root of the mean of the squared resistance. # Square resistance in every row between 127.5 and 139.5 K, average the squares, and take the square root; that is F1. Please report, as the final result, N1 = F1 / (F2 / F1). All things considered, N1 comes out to 17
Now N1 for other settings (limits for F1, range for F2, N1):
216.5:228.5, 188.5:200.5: 14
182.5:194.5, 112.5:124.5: 8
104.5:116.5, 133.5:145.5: 15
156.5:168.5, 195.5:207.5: 18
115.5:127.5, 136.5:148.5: 13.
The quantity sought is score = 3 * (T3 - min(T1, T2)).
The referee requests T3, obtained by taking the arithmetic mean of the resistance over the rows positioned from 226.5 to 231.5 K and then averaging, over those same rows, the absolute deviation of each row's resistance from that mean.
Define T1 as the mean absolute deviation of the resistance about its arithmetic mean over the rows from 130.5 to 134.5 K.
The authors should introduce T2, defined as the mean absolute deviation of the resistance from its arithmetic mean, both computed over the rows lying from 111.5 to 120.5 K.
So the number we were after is 2.0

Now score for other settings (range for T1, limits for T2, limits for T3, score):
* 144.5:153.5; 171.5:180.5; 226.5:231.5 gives 1.2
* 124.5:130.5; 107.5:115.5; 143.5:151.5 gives 0.0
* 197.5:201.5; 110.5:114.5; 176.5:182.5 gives 0.2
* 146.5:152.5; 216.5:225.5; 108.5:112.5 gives 1.3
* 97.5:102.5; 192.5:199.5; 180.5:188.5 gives 5.7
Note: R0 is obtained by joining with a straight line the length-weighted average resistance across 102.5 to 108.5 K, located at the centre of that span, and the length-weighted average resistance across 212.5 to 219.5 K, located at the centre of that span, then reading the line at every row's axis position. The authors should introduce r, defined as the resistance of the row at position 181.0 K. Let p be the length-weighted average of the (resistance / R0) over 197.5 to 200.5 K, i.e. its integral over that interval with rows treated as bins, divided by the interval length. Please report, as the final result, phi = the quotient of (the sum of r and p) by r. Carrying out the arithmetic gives 1.06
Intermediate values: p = 1.00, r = 15.92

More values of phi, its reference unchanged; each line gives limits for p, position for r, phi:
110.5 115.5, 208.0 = 1.08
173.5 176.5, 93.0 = 1.06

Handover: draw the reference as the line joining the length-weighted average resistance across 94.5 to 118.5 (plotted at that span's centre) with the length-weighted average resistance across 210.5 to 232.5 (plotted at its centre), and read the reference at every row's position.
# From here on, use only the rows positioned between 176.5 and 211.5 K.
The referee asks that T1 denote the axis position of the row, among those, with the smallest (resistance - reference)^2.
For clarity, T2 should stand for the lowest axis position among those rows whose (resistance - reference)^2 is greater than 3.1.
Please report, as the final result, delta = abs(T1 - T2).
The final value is 21 K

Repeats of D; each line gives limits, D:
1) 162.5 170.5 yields 2.0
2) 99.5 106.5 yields 2.5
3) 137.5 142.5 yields 1.6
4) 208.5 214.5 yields 2.1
